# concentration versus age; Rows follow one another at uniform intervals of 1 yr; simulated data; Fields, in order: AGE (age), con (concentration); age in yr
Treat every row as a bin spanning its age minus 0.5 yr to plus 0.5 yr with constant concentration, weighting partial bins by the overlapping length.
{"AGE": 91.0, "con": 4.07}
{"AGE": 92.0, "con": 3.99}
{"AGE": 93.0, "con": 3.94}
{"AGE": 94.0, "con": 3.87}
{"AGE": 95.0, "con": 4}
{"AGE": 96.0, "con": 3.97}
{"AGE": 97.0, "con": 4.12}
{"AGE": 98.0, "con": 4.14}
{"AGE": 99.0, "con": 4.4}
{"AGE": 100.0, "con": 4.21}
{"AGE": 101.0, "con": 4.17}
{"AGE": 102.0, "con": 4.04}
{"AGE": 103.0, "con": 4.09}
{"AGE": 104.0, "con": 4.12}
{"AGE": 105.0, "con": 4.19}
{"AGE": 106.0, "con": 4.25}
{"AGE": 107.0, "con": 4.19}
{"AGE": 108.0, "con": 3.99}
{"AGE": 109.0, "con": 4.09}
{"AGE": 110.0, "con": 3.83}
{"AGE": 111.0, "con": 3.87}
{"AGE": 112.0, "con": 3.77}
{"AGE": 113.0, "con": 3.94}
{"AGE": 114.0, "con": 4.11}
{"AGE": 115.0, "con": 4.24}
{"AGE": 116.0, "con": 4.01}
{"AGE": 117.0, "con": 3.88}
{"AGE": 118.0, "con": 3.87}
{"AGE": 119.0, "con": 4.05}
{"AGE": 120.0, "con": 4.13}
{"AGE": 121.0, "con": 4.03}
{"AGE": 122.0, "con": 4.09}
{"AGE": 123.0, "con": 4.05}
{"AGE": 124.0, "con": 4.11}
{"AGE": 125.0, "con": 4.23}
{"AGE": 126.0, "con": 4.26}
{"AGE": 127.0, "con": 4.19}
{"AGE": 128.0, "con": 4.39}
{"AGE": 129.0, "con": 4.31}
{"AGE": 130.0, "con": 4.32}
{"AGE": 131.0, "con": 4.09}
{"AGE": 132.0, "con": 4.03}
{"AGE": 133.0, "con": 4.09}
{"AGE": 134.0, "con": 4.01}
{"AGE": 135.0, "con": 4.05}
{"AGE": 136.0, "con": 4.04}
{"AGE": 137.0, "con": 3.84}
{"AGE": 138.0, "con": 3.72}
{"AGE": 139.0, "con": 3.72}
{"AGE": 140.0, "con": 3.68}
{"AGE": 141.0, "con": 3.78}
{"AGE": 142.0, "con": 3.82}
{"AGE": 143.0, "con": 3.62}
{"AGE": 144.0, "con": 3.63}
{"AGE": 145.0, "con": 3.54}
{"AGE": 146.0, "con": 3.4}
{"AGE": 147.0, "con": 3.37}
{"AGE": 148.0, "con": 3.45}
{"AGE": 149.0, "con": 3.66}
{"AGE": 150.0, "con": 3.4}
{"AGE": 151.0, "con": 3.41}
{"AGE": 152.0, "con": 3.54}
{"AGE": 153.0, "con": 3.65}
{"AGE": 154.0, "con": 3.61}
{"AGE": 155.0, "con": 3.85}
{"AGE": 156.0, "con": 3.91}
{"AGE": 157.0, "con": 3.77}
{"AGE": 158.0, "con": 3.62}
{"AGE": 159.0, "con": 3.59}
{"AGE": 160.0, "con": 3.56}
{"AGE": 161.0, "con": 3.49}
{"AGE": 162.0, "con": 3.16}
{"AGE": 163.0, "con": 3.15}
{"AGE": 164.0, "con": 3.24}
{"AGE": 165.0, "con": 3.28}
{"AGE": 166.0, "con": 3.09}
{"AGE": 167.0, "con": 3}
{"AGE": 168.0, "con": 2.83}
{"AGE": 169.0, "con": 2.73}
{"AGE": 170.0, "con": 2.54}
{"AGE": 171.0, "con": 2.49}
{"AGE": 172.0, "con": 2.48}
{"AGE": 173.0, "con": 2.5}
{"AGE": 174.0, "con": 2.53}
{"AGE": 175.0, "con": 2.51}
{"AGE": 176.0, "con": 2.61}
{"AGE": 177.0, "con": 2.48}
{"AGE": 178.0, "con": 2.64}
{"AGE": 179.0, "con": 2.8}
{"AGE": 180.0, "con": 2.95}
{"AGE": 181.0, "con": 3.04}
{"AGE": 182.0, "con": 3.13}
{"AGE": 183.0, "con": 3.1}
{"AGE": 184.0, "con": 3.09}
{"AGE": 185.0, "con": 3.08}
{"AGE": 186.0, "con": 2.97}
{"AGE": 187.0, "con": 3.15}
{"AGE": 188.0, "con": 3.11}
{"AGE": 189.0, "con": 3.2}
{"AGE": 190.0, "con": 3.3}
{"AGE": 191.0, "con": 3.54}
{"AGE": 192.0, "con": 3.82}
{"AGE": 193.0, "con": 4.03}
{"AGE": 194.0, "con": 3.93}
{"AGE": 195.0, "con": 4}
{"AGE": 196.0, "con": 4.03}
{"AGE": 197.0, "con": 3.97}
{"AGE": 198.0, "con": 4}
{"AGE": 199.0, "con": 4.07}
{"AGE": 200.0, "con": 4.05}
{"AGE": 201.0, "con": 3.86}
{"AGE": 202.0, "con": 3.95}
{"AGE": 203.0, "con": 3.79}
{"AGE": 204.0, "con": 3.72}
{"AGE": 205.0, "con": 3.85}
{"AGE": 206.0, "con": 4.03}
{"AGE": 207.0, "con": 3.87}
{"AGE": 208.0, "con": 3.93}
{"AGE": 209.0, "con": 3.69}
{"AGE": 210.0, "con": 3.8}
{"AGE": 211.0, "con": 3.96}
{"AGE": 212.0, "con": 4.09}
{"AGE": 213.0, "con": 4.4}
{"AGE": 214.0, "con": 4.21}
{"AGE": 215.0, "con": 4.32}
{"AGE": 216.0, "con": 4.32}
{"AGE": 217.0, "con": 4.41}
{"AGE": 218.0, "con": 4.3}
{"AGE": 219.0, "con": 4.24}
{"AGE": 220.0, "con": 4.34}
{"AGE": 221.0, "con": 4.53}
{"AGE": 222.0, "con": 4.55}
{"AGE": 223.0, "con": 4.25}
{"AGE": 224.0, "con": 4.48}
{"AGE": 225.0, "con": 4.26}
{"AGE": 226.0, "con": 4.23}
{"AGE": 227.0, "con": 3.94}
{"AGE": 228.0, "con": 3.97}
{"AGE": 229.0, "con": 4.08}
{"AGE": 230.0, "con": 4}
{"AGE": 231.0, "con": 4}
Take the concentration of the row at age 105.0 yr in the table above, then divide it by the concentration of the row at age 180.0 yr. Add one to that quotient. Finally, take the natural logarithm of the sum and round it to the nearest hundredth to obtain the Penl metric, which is 0.88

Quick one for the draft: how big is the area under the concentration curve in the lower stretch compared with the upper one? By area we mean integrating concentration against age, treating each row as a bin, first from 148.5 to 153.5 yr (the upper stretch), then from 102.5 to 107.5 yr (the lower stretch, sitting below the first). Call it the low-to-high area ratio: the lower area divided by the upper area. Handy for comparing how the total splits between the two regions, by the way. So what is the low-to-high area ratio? 1.2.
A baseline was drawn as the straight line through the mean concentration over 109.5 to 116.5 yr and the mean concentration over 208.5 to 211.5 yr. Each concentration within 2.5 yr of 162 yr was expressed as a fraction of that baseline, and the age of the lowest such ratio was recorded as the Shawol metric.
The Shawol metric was 163.0 yr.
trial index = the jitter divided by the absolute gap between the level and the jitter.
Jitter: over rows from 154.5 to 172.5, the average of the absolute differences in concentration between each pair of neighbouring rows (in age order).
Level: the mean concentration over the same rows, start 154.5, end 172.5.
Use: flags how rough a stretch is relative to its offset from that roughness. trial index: 0.0331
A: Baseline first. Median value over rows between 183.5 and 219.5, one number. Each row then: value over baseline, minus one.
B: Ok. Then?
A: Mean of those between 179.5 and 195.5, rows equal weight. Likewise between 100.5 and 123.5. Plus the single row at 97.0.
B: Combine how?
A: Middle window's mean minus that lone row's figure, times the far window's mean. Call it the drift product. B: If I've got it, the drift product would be 0.003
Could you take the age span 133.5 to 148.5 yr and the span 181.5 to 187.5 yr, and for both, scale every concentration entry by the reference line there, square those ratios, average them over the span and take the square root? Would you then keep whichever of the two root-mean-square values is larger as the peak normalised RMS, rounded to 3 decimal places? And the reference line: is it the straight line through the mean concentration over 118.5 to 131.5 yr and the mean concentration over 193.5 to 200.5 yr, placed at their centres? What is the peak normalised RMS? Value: 0.899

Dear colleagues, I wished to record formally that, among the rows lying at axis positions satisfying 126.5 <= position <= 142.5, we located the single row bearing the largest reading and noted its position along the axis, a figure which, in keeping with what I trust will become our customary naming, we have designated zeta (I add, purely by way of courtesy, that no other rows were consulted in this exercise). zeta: 128.0 yr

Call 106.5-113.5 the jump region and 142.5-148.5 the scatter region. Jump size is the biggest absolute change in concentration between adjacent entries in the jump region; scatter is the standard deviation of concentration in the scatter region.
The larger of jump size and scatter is 0.26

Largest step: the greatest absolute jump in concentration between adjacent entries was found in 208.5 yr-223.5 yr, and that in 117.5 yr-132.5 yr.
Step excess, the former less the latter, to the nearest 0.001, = 0.080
